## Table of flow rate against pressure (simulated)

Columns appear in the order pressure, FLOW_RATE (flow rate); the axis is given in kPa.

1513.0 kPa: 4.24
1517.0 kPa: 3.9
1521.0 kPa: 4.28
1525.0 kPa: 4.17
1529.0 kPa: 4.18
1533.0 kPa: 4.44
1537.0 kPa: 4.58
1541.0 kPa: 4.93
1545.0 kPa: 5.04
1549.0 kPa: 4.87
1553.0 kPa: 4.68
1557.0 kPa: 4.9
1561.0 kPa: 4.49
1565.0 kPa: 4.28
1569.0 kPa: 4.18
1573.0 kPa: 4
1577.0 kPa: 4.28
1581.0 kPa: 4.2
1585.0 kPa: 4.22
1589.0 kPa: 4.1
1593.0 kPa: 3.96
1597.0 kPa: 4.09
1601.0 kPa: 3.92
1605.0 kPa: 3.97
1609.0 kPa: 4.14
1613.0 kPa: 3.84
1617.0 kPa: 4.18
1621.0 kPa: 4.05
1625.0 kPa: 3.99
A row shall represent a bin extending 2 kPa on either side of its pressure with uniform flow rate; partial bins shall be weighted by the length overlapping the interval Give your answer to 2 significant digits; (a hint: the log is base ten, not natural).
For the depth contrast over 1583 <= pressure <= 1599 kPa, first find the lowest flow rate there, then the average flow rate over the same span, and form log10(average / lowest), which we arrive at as 0.014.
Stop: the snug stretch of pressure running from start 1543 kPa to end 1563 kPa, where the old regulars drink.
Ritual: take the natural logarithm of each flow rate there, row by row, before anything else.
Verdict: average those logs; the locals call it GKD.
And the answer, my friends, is 1.57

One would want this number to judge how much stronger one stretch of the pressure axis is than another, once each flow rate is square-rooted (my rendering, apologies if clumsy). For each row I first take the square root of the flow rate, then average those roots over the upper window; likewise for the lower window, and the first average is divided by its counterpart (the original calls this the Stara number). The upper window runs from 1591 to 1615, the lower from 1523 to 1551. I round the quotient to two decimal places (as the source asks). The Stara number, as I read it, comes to 0.93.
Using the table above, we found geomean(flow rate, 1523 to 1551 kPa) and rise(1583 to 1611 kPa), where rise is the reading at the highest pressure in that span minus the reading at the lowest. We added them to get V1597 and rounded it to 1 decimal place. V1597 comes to 4.5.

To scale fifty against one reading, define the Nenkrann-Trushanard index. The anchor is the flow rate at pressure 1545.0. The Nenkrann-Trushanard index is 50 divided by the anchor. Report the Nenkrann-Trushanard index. 9.9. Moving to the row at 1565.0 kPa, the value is 11.7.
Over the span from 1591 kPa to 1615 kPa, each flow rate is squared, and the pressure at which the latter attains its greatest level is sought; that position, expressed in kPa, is 1609.0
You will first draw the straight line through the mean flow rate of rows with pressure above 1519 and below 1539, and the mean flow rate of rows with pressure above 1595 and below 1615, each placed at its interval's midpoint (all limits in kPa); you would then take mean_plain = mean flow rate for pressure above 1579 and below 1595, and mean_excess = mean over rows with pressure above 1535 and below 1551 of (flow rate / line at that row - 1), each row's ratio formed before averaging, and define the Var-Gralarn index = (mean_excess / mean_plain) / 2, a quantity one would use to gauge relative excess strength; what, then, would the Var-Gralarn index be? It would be 0.017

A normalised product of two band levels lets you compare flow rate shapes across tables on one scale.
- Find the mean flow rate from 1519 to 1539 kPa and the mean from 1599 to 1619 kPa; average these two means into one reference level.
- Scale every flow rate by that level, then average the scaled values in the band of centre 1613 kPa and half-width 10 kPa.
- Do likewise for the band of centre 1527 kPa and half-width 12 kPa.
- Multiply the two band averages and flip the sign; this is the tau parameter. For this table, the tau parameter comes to -0.99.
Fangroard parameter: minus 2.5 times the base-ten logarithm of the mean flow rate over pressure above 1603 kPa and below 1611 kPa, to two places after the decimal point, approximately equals -1.52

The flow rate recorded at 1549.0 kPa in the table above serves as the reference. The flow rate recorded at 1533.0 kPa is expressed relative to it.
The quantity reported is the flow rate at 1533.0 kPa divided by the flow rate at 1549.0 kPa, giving 0.91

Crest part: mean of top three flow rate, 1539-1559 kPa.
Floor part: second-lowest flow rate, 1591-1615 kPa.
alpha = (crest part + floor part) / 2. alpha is 4.44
